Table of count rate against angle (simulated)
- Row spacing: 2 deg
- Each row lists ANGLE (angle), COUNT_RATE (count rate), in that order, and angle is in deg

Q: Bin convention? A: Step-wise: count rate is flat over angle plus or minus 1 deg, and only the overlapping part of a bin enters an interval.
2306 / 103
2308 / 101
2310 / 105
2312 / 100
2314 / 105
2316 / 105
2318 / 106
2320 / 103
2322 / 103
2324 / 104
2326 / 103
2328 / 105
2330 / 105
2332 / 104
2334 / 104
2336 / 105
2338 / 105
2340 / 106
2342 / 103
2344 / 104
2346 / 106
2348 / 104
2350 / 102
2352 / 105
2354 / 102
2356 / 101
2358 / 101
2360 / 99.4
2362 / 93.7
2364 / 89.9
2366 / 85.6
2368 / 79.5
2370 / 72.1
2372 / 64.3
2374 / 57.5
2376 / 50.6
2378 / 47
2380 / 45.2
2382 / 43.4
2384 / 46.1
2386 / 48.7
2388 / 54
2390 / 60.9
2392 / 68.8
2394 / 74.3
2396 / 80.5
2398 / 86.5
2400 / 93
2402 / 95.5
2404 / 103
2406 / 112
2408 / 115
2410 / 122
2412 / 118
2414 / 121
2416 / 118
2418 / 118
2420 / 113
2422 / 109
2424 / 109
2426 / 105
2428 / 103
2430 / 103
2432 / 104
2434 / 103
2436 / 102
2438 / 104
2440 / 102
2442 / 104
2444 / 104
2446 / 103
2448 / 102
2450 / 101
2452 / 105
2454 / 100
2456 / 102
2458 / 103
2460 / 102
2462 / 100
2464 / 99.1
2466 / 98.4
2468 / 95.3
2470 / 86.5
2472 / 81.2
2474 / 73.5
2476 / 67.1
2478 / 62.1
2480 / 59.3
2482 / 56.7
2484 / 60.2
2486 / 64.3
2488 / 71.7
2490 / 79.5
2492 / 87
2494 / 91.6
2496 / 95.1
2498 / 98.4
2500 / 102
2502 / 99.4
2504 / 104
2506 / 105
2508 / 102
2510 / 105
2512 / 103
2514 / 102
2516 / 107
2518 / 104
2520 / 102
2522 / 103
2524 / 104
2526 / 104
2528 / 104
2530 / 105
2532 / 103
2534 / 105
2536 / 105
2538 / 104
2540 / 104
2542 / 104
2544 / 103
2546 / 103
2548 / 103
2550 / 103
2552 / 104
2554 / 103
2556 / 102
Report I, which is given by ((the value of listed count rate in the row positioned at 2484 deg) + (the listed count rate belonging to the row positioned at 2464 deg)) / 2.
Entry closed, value 80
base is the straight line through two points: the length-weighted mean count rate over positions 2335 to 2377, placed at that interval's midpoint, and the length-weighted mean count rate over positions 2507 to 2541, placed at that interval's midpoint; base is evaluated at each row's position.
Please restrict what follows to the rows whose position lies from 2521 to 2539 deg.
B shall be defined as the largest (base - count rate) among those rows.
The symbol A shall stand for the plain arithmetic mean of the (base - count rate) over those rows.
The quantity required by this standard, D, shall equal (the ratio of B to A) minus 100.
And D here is -92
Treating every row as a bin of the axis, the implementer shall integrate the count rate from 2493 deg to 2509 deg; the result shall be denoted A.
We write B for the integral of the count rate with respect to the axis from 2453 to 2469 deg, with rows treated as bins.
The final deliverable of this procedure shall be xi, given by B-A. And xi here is 5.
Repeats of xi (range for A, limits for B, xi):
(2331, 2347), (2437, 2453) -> -24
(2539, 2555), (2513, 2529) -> 6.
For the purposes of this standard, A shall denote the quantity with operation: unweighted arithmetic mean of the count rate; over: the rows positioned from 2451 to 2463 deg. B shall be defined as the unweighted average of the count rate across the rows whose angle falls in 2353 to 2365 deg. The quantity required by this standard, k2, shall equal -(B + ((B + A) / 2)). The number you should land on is -198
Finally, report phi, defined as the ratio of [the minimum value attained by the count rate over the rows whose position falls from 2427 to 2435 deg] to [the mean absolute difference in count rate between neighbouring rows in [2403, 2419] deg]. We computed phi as 25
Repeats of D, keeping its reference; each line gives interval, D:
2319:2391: -91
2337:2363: -100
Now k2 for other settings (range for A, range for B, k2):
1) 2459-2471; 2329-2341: -206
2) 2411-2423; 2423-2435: -215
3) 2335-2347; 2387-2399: -159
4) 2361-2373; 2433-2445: -195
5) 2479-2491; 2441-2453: -187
